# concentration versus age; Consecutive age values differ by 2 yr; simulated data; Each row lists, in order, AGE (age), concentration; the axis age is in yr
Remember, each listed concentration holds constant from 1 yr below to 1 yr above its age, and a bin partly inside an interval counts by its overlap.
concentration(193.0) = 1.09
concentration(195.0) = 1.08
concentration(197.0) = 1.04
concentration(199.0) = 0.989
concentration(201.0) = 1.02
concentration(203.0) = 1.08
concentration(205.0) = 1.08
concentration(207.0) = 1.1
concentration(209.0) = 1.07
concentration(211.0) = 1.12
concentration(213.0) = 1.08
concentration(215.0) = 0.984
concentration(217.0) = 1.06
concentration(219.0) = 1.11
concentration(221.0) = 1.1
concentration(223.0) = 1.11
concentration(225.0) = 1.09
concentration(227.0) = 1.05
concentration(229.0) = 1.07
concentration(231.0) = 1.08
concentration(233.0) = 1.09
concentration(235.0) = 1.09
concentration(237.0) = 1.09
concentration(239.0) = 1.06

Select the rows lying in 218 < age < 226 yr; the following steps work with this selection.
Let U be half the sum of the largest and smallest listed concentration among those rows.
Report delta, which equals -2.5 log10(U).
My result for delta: -0.10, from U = 1.10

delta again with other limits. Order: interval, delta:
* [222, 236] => -0.08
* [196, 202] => -0.02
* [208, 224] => -0.06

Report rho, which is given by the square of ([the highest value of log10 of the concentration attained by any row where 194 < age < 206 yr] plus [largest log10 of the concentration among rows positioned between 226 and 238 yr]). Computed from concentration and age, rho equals 0.0050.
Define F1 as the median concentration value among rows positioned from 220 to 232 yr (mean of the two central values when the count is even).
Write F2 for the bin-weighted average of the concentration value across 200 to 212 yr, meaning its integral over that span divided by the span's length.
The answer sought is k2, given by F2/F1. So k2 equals 0.99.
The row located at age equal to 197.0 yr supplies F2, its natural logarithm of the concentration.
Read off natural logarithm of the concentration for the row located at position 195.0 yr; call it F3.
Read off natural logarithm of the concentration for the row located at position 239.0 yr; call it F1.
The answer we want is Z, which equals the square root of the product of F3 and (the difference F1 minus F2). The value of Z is 0.038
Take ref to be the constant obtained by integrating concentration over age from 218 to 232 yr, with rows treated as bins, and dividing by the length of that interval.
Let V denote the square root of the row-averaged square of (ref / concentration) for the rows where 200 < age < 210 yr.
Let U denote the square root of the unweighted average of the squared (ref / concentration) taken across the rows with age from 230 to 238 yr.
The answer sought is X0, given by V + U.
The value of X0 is 2.017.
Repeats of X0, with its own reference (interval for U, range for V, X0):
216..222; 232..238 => 1.995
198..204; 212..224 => 2.073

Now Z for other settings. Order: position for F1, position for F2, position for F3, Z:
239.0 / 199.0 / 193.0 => 0.077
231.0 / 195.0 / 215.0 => 0.000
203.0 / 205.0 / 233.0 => 0.000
